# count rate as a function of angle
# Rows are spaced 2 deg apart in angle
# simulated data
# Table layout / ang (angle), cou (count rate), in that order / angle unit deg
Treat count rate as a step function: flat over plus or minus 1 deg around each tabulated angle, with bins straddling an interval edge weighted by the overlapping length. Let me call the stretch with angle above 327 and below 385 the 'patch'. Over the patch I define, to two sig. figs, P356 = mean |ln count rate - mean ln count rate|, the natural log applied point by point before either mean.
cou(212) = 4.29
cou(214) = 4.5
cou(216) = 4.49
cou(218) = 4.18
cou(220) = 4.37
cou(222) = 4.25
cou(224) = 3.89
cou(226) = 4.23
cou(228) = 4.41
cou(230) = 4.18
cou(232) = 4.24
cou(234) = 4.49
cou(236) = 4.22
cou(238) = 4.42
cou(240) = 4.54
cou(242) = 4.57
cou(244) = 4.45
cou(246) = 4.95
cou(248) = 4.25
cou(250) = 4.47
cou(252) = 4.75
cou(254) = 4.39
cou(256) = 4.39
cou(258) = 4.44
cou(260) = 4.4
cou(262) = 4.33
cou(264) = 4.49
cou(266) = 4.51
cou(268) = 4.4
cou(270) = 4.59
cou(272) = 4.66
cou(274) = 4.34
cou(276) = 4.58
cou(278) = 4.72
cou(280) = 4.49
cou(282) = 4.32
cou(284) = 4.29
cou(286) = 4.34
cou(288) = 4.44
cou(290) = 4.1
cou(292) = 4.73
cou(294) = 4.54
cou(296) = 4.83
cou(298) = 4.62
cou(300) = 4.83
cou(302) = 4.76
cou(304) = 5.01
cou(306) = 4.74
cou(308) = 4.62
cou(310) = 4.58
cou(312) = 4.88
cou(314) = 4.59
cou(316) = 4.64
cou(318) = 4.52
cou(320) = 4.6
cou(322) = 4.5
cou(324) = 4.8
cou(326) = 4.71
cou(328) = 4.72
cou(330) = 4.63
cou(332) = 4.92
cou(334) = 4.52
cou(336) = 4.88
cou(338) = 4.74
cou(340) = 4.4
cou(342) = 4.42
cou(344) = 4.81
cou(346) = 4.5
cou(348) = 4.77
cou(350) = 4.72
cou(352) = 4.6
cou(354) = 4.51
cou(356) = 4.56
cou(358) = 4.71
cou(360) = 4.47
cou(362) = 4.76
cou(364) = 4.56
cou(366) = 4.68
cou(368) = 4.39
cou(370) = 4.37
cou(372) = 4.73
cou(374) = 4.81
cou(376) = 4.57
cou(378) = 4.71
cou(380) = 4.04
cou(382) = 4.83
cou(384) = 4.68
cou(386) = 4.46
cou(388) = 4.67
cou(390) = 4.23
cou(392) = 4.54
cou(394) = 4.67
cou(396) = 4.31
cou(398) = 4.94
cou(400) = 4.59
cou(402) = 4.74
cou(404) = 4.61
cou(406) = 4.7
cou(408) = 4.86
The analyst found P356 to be 0.033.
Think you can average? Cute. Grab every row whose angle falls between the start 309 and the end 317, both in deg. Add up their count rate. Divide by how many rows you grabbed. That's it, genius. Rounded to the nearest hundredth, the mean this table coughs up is 4.67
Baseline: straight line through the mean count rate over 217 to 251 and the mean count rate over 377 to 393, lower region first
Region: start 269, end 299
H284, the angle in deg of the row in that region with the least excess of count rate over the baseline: 290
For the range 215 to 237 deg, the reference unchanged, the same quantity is 224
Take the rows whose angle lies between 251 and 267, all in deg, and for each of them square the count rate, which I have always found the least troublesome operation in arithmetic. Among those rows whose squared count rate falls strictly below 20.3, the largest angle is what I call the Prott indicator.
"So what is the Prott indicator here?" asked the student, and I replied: 264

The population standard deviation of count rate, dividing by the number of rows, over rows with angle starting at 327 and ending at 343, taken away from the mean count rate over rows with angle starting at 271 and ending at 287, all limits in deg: 4.28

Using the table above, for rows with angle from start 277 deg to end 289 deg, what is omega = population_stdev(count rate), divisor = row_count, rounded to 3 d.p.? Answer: 0.146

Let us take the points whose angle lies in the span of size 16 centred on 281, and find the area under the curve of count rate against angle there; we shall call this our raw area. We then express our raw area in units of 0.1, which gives 710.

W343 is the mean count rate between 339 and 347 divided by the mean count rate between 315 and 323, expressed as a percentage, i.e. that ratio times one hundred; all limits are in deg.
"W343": 99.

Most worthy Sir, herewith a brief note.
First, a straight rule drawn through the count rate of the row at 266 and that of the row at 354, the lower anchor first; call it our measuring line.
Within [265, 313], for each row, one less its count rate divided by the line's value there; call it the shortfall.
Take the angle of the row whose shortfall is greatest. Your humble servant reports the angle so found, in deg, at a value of 290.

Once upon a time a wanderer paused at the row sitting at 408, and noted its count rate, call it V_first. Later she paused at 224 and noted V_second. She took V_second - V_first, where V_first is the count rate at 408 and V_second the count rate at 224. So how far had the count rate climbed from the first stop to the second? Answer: -1.0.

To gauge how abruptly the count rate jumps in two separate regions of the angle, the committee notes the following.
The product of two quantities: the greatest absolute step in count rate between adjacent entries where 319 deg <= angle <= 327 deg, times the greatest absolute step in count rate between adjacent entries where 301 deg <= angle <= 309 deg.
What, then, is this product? 0.081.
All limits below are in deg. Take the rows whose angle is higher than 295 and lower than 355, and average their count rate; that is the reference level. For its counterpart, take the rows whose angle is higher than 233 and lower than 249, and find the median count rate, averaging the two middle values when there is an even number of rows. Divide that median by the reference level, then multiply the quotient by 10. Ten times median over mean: 9.6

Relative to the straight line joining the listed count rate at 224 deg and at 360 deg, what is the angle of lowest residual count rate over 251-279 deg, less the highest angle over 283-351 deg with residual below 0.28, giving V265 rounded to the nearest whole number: -72 deg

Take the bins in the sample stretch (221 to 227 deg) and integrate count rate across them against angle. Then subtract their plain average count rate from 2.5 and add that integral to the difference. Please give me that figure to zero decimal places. 23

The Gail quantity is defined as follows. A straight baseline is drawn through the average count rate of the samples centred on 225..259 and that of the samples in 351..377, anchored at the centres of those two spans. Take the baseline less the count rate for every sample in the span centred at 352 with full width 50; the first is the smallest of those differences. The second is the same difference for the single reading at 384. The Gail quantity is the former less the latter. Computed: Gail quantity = -0.31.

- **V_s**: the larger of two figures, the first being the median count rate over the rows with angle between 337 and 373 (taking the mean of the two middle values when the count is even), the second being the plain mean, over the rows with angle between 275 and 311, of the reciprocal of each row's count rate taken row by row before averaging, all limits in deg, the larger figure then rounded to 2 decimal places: 4.58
